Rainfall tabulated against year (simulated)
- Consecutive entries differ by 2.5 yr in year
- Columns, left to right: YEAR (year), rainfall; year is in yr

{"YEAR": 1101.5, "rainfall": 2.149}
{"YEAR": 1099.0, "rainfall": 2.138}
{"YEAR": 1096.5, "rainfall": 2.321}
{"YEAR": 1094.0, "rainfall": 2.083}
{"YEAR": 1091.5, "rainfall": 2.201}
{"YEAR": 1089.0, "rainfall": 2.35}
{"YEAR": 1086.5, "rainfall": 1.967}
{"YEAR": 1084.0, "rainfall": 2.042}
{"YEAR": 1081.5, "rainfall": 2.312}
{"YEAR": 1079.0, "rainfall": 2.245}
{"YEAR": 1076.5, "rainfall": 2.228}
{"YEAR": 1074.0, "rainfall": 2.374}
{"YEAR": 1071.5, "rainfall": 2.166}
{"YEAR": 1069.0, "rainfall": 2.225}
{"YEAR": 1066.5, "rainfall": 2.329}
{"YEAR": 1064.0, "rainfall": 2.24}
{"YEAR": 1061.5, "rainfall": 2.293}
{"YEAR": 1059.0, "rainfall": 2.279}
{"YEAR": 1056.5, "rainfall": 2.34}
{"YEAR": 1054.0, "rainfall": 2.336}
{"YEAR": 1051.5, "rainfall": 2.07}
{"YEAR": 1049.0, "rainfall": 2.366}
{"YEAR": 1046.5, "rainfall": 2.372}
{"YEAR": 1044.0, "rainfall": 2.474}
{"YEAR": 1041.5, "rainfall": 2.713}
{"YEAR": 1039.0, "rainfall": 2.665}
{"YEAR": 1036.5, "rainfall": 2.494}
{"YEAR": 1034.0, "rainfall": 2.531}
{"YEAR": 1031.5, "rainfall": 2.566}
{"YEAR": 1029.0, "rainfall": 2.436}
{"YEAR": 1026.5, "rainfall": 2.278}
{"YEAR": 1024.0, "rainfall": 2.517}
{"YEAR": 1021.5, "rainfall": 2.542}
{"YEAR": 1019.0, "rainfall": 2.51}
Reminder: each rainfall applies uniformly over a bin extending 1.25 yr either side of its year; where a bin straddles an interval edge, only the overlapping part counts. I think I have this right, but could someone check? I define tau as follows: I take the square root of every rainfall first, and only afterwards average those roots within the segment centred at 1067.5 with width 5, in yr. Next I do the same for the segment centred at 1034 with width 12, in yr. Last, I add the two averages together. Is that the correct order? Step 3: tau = 3.102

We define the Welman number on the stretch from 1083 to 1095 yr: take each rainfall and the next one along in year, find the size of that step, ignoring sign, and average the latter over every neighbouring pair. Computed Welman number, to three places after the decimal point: 0.181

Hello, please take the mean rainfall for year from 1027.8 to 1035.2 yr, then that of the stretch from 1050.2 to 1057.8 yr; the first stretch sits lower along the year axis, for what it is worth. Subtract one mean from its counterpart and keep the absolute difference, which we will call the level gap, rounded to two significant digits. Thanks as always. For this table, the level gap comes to 0.26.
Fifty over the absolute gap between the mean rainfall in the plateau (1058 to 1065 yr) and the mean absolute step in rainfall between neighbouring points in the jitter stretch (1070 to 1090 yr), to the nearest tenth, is 23.8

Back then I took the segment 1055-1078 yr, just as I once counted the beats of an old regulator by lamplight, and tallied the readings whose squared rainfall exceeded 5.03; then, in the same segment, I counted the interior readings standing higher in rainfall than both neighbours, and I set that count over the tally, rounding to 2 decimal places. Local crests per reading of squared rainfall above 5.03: 0.60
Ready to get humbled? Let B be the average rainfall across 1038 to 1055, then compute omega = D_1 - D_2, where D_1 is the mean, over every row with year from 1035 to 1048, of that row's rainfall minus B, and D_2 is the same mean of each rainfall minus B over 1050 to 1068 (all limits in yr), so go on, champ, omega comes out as 0.27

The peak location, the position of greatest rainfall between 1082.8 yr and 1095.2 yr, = 1089.0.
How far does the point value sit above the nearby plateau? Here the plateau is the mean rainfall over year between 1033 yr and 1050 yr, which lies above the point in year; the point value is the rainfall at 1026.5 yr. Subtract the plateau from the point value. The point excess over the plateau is -0.24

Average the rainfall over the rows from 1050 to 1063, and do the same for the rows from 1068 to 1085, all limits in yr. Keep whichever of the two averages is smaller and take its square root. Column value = 1.49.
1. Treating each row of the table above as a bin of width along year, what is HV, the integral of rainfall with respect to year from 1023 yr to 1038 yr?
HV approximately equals 37.1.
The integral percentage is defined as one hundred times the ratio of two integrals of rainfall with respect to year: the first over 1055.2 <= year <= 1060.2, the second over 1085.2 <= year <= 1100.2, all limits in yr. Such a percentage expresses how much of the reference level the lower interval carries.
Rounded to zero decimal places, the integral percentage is 35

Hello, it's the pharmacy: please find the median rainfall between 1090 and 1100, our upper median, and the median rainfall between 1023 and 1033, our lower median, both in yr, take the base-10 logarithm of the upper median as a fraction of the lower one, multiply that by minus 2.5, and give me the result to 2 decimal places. 0.14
